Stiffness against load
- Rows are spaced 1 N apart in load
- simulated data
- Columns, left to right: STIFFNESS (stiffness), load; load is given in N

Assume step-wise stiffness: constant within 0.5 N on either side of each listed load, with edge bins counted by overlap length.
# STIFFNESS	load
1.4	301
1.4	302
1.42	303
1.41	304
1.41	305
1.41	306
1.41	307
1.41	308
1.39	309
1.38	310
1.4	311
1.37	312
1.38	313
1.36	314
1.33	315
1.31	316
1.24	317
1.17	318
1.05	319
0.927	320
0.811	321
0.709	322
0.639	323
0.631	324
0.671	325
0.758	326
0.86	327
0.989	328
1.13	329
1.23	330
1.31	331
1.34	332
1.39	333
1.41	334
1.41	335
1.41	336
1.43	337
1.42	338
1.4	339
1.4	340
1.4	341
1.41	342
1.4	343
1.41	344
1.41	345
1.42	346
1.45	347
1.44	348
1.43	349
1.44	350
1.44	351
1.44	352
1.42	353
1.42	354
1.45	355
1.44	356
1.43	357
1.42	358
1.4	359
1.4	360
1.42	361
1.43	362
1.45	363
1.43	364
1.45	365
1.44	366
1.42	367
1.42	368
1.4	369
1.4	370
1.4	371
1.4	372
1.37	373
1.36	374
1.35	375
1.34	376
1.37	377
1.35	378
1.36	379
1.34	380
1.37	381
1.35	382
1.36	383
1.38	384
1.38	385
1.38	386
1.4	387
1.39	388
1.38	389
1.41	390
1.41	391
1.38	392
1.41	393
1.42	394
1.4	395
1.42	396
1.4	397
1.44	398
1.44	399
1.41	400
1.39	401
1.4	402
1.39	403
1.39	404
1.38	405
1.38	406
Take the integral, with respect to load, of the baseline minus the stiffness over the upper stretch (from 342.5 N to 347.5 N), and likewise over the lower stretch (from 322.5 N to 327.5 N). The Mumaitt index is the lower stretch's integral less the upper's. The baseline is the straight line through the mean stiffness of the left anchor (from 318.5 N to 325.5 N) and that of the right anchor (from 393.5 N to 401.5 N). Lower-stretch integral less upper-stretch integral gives 2.7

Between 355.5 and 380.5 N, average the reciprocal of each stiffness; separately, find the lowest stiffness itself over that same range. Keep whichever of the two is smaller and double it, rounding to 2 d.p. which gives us 1.43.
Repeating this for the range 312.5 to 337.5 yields 1.26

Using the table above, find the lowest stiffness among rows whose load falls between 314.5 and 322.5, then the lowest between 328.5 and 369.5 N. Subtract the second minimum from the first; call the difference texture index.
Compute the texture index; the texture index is -0.4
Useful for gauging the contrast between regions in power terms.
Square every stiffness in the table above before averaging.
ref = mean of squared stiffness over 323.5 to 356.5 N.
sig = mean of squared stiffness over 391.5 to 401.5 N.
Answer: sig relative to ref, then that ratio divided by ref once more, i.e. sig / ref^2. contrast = 0.6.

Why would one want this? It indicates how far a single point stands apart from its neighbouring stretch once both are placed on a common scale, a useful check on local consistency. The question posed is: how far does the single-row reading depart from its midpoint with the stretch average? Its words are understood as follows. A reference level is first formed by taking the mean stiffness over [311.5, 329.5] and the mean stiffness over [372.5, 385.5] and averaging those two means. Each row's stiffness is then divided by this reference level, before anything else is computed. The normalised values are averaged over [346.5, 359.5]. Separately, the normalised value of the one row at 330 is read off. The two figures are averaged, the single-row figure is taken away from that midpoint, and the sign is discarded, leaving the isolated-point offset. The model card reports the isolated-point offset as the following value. 0.0851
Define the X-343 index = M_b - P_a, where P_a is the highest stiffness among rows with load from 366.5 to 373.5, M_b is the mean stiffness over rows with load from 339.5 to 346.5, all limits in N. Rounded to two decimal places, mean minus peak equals -0.01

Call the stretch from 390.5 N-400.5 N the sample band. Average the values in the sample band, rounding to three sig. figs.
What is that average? 1.41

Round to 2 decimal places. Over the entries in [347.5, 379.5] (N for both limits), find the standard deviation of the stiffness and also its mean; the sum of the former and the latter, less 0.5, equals 0.94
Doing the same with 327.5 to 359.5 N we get 0.98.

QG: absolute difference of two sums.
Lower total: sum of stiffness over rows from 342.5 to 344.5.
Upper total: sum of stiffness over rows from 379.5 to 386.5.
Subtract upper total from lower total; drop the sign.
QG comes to 6.75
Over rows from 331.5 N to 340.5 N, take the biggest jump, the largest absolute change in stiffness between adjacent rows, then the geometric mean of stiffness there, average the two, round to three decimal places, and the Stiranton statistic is 0.725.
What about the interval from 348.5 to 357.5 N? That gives 0.732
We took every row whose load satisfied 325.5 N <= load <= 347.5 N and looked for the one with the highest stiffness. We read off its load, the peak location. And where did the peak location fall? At 347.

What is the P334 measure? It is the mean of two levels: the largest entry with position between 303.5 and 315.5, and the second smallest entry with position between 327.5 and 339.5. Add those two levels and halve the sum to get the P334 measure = 1.27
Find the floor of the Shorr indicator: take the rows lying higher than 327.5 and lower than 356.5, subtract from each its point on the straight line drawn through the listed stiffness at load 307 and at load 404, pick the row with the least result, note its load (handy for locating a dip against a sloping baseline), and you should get 328 N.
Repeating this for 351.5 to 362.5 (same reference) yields 359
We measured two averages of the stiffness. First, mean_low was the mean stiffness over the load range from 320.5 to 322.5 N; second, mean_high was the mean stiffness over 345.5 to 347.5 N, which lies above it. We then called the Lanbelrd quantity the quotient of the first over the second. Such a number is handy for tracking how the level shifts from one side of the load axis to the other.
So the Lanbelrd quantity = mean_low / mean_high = 0.53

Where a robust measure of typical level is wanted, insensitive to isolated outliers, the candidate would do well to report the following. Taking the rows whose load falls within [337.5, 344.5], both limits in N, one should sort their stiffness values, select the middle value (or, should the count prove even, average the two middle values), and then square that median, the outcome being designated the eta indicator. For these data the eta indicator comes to 1.96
